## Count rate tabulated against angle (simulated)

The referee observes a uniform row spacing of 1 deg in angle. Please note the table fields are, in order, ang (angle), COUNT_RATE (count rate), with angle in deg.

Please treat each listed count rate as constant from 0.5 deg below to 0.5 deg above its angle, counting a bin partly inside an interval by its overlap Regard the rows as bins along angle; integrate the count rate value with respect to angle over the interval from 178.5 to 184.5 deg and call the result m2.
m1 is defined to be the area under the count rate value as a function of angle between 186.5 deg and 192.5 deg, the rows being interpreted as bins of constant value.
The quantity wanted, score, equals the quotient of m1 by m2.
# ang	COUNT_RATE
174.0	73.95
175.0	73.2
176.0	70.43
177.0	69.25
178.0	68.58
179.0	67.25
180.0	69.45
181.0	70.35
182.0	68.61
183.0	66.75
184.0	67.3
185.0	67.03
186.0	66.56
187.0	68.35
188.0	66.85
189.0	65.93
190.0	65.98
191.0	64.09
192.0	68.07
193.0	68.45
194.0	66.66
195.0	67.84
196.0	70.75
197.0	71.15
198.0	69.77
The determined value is 0.97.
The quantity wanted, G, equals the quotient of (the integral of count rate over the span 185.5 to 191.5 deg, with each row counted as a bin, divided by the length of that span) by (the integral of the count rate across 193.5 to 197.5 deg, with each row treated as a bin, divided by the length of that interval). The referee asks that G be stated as 0.96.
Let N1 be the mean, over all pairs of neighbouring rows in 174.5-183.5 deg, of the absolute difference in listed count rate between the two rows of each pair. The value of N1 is 1.6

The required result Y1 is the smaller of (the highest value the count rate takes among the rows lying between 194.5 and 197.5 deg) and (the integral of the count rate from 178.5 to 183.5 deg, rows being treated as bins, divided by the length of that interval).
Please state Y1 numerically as 68.5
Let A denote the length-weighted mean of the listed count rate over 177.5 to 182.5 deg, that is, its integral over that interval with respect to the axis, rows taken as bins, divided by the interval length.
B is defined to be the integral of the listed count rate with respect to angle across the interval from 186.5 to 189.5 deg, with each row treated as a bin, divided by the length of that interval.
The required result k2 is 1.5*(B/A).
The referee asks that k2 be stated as 1.46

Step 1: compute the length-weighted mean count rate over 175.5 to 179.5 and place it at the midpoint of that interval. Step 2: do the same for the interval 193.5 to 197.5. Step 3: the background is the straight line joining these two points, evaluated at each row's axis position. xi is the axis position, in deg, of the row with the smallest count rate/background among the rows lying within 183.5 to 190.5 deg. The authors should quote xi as 189.0 deg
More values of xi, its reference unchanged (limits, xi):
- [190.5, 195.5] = 191.0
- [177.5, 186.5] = 186.0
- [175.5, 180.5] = 179.0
